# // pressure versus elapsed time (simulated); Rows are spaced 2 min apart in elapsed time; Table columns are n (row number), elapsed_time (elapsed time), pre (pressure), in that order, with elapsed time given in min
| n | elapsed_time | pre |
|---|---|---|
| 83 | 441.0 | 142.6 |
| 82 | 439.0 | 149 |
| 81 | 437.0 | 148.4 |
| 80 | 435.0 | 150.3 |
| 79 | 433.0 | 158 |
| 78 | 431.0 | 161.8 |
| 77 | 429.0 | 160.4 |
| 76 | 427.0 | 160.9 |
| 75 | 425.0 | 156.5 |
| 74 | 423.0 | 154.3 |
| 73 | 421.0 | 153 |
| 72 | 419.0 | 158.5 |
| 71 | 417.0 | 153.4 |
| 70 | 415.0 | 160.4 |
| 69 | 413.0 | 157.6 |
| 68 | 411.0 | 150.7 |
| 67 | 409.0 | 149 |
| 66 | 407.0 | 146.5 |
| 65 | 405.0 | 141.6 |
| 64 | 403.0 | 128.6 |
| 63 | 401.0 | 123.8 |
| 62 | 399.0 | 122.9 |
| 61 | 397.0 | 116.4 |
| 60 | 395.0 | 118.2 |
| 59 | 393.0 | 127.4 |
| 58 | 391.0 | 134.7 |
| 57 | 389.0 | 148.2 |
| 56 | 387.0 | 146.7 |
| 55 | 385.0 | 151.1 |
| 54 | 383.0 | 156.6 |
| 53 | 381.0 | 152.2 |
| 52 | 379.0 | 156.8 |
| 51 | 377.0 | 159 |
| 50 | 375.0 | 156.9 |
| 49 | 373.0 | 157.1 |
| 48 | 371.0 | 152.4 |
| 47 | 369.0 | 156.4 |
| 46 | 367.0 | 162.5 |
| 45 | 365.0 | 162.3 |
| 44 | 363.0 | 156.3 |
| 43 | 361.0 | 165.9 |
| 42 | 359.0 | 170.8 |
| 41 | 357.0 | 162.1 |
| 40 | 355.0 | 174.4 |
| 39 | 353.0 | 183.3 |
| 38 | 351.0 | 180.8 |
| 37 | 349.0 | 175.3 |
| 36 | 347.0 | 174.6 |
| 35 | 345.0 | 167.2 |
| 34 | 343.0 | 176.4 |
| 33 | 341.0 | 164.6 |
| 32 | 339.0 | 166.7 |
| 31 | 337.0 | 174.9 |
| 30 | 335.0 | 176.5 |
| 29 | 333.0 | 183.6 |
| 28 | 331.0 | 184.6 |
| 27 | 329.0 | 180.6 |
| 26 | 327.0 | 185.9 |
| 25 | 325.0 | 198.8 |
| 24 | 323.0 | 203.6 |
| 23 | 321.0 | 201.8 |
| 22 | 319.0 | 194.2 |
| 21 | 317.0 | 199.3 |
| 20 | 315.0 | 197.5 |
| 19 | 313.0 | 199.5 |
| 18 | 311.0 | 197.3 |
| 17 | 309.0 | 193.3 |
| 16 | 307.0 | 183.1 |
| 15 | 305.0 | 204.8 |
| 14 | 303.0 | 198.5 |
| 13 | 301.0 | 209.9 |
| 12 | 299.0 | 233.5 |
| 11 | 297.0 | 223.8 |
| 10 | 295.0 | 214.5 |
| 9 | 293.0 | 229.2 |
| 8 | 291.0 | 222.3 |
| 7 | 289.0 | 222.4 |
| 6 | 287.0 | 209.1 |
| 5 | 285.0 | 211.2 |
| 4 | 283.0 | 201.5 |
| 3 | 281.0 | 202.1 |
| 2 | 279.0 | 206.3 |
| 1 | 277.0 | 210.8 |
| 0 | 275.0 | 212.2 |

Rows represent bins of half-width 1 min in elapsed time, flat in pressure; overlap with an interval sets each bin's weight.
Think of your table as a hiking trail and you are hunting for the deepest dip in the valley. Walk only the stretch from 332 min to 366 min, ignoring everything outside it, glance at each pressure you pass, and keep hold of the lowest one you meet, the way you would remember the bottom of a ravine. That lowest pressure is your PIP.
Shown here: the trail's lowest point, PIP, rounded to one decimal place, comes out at 156.3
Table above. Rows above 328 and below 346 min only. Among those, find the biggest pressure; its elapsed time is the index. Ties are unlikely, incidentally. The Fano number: 331.0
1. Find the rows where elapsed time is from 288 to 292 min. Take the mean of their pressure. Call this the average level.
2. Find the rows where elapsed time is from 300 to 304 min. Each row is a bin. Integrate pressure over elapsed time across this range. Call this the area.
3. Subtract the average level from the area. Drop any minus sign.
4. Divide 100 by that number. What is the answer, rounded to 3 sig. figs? 0.168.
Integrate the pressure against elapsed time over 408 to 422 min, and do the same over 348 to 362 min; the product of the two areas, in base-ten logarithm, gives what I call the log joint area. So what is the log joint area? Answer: 6.72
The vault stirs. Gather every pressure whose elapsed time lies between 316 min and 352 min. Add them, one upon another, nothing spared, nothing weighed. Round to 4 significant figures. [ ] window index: 3289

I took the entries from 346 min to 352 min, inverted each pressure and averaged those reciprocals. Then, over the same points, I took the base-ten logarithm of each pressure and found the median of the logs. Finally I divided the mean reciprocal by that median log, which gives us 0.0025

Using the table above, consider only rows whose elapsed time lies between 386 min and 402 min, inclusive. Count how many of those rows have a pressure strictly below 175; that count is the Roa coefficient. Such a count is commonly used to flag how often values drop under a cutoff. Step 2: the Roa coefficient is 8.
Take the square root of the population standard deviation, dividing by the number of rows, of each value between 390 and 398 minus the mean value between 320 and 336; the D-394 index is 2.7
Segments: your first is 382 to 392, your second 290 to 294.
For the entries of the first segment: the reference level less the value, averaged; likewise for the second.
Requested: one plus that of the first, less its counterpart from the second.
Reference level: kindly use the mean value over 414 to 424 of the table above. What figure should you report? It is 79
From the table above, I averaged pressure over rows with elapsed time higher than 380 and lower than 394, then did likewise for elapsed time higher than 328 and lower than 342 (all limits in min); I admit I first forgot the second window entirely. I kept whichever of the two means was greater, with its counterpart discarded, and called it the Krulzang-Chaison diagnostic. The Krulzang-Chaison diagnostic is 176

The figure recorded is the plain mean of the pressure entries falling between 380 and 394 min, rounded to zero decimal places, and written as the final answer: 145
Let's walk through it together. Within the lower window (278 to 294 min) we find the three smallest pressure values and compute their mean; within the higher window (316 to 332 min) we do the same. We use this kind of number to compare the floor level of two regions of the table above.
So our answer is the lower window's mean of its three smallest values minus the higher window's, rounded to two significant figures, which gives 20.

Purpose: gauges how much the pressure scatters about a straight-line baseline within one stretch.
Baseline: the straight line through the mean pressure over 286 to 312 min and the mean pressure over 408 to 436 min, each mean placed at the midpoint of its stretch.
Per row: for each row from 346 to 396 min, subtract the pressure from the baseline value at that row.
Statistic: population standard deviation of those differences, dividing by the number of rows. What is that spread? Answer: 9.7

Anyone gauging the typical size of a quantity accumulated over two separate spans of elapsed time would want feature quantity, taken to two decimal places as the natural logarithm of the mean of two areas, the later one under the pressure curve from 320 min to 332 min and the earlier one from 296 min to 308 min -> 7.79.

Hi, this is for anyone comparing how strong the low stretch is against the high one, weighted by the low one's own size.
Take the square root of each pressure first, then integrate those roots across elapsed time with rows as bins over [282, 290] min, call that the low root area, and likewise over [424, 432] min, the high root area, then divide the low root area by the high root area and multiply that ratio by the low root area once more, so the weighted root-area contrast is 133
